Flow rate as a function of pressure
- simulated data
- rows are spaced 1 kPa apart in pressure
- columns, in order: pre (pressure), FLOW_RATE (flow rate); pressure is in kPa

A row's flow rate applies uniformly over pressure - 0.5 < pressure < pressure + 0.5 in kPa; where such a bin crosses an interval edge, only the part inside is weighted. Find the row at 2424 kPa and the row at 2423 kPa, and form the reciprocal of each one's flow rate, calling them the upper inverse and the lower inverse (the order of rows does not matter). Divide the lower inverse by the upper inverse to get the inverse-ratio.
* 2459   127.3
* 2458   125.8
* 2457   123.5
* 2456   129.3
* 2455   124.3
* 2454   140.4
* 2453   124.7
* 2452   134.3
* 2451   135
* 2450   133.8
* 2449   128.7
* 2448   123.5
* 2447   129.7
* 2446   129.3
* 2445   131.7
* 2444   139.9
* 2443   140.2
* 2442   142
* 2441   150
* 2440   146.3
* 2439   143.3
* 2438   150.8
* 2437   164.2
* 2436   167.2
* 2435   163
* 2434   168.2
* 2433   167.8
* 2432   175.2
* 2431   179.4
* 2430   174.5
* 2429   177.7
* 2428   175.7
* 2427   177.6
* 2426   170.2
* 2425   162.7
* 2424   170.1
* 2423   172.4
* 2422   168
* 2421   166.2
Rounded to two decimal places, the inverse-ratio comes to 0.99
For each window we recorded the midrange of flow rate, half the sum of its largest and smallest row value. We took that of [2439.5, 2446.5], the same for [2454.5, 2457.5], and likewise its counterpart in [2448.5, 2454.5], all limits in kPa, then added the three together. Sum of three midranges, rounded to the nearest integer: 399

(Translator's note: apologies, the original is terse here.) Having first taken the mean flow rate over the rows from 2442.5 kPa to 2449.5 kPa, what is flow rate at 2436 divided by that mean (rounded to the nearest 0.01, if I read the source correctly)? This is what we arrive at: 1.27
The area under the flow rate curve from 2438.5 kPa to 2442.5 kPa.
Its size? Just 582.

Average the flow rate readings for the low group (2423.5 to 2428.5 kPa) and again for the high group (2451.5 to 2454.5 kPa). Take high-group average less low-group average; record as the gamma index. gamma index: -38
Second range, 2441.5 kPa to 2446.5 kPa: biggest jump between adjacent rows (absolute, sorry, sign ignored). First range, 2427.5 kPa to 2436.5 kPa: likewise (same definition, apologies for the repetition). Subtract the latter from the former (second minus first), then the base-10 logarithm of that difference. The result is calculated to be -0.1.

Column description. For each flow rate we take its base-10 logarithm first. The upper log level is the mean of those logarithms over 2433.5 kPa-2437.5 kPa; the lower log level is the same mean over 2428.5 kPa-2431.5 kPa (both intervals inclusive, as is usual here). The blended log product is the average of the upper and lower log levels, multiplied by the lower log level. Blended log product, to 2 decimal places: 5.02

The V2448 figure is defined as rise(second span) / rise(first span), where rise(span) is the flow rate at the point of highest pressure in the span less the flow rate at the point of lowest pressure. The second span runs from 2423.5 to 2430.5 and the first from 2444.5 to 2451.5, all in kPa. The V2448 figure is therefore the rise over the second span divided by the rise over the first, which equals 1.3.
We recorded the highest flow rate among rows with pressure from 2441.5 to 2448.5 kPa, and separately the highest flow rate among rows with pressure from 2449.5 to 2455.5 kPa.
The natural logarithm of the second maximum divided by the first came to -0.01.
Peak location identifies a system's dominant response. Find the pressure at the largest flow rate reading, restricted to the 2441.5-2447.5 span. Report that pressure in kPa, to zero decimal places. 2442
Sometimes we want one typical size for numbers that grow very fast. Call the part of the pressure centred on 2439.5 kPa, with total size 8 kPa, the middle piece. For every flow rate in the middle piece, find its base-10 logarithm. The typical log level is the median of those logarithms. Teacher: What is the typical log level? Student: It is 2.17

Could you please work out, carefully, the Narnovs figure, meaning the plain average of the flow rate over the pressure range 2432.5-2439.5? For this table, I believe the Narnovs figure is 161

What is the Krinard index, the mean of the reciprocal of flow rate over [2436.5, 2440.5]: 0.0066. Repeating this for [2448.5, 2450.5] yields 0.0076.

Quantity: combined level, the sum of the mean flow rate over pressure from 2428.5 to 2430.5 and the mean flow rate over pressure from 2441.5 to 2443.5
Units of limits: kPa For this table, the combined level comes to 317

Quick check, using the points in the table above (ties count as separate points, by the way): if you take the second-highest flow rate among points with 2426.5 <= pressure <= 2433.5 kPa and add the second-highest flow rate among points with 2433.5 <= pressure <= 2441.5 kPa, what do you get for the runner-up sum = 345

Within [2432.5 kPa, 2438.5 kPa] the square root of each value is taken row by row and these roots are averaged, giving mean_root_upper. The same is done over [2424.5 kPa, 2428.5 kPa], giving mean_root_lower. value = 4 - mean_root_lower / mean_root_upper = 2.98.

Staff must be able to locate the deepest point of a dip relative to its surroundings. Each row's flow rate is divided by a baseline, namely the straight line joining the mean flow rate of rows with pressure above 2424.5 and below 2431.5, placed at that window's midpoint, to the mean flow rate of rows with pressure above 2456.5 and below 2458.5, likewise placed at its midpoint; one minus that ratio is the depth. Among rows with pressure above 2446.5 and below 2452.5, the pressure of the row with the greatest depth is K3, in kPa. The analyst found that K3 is 2448 kPa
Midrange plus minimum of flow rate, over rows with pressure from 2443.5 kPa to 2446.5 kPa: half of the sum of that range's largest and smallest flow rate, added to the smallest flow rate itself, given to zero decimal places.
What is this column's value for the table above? 264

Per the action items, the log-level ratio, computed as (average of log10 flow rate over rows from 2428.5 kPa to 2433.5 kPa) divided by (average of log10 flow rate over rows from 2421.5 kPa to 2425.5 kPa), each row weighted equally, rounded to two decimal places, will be 1.01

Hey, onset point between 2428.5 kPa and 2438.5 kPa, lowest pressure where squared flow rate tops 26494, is 2429 kPa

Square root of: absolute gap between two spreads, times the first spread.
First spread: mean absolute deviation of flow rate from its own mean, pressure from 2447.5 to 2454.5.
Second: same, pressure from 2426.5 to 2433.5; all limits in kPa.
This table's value 3.55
